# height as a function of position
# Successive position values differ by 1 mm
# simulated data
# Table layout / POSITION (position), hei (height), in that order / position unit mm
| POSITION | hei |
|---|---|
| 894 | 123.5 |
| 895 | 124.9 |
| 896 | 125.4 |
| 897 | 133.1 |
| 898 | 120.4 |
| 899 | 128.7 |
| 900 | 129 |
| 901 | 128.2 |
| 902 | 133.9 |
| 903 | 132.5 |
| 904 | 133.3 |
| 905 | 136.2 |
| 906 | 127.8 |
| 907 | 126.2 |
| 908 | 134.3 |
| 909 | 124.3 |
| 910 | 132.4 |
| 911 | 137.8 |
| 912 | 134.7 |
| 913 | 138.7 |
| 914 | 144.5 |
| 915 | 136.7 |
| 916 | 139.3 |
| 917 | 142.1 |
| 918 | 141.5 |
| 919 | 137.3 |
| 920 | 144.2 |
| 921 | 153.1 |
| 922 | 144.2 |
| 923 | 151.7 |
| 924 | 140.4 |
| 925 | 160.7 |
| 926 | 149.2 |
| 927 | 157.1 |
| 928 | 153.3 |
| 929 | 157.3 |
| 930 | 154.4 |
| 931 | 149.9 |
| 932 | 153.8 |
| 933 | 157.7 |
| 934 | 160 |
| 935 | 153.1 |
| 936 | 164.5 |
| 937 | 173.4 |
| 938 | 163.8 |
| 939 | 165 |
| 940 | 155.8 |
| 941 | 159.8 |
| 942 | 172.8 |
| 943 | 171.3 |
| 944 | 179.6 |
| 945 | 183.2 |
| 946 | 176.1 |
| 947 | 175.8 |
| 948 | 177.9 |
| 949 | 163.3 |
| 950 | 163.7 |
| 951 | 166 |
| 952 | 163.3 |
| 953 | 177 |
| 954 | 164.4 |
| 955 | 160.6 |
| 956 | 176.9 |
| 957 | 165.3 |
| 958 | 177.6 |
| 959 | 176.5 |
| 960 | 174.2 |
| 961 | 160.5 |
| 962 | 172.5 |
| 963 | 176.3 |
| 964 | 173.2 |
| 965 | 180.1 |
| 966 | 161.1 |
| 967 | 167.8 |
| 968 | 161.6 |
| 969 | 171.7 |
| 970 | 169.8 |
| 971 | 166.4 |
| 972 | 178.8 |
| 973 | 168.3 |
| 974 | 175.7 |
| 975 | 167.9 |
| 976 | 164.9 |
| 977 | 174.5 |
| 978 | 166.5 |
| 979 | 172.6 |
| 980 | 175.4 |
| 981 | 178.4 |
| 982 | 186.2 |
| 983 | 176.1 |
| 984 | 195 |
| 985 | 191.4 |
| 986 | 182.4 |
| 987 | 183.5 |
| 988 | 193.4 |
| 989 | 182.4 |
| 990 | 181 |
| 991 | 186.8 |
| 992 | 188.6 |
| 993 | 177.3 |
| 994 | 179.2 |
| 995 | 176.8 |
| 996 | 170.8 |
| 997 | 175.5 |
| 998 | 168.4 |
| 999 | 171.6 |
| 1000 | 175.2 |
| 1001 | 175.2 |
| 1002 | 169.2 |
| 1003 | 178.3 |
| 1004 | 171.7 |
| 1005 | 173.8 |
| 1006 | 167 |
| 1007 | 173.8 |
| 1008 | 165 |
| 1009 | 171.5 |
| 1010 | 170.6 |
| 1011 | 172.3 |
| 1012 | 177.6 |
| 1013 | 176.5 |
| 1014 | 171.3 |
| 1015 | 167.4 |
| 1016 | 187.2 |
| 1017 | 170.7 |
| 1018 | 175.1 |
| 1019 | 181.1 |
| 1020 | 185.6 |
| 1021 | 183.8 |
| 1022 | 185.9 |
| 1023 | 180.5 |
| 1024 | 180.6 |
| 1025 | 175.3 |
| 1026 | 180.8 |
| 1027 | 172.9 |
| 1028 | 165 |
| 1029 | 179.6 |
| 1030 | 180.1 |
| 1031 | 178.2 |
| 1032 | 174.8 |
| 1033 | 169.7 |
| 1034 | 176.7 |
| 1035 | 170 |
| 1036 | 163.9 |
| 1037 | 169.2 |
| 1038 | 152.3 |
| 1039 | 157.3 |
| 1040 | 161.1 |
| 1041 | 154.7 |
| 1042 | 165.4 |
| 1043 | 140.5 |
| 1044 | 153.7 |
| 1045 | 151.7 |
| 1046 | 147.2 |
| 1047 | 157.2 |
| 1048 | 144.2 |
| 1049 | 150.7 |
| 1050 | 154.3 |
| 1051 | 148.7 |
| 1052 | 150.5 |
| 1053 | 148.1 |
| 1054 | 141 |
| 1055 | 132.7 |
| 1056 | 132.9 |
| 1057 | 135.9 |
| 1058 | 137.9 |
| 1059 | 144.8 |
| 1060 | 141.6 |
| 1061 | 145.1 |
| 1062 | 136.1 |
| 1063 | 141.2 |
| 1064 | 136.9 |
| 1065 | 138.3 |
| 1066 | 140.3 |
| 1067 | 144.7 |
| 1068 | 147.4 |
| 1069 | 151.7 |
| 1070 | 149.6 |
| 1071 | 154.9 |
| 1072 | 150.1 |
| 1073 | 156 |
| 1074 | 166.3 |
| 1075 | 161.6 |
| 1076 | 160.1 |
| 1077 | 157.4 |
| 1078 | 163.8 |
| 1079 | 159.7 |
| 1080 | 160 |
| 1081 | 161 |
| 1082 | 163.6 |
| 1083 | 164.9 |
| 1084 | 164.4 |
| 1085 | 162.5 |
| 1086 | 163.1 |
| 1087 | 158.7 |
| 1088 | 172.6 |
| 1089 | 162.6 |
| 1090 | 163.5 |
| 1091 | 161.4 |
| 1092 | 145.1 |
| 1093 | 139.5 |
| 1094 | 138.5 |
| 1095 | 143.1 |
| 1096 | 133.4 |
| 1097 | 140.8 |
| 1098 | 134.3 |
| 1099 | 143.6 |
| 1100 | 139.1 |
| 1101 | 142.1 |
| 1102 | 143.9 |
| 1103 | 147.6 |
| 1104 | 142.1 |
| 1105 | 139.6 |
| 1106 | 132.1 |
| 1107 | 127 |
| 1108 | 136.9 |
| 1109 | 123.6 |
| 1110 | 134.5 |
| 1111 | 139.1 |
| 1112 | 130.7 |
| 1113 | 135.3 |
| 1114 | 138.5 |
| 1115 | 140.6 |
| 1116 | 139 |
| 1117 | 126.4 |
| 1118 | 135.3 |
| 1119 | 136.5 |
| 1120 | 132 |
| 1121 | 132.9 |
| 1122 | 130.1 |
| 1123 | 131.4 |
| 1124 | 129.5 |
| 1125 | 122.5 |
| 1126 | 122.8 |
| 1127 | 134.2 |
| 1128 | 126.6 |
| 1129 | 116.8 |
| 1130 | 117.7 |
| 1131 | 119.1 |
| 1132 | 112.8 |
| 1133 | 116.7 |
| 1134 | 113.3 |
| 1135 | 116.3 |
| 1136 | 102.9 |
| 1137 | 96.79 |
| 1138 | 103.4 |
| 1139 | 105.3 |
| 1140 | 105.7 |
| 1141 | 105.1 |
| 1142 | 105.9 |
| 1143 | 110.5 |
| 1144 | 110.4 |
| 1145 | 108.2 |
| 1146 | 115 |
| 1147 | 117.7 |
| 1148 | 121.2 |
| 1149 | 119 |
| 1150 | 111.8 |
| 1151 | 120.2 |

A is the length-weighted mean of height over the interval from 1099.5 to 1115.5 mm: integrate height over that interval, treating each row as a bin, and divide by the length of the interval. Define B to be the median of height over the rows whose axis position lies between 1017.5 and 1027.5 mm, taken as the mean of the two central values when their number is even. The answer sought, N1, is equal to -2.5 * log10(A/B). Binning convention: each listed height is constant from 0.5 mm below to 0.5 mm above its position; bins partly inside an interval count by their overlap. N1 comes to 0.30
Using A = 137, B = 181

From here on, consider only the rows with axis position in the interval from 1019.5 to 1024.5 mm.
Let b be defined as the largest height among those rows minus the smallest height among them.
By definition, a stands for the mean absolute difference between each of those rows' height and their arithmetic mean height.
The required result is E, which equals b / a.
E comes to 2.5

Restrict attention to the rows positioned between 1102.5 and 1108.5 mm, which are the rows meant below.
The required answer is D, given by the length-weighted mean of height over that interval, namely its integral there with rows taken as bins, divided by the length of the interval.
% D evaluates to 138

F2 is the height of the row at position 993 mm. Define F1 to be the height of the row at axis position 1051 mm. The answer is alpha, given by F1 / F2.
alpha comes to 0.84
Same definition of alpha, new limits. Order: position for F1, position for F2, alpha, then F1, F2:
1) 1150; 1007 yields 0.64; 111.8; 173.8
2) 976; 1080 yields 1.03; 164.9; 160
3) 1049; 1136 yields 1.46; 150.7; 102.9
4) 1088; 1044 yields 1.12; 172.6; 153.7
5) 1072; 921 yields 0.98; 150.1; 153.1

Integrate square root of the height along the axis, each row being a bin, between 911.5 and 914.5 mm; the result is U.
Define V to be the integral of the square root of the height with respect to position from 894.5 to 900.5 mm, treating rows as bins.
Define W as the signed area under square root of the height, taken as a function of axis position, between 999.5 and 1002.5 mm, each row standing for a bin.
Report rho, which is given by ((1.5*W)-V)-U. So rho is -44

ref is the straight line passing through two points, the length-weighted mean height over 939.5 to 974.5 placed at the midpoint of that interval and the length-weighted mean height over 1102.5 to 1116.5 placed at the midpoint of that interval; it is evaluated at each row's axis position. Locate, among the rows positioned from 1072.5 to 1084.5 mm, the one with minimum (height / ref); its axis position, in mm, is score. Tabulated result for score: 1073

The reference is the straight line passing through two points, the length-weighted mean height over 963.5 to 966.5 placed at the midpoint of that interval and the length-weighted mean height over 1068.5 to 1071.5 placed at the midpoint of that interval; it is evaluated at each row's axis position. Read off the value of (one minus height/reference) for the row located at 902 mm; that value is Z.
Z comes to 0.27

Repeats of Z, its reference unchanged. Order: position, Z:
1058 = 0.11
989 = -0.09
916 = 0.23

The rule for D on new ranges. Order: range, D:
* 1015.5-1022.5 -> 181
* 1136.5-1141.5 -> 103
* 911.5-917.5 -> 139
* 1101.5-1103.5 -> 146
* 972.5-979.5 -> 170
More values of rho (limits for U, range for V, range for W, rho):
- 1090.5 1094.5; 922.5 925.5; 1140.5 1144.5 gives -23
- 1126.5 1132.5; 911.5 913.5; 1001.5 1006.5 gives 9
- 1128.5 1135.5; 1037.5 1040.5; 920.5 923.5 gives -58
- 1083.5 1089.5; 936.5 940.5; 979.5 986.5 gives 14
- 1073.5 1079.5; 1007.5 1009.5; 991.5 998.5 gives 37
